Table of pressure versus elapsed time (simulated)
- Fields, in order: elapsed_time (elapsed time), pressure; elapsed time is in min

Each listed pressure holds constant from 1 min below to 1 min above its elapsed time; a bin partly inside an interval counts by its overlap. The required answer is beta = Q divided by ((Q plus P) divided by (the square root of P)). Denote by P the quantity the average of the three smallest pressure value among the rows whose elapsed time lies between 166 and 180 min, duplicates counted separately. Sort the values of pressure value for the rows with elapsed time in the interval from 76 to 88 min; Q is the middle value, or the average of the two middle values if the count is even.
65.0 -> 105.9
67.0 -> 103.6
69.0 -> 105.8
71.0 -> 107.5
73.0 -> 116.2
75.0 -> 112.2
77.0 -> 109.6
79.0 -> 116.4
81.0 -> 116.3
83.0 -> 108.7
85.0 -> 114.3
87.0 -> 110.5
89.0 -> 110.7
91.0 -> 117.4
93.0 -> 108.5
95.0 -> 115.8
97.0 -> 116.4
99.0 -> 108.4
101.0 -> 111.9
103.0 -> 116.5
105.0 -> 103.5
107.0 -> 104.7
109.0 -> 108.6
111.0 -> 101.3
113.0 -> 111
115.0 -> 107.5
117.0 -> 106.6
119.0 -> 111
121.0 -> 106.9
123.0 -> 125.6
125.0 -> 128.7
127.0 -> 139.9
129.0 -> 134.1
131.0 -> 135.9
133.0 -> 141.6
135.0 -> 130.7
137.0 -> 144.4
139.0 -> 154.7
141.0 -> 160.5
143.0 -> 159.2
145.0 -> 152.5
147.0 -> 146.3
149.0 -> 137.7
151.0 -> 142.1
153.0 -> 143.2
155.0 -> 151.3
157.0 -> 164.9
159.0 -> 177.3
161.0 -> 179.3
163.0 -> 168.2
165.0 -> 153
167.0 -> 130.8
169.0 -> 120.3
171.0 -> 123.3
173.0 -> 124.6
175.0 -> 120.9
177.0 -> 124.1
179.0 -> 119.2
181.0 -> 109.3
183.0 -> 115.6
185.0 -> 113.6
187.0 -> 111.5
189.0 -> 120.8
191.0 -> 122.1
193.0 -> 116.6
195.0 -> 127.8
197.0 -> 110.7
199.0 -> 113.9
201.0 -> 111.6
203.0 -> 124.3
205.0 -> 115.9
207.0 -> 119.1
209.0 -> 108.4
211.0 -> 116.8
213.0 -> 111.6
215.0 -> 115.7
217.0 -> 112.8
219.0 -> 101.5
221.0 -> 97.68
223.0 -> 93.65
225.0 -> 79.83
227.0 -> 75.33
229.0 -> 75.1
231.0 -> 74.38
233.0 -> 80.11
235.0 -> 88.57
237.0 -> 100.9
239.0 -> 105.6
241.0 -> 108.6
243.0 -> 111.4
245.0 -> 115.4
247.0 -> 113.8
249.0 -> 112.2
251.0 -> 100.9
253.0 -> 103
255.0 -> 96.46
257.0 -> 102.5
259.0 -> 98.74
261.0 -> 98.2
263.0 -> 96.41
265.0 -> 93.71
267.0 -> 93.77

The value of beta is 5.30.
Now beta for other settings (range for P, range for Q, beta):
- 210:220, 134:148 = 6.09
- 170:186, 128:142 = 5.91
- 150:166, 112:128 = 5.22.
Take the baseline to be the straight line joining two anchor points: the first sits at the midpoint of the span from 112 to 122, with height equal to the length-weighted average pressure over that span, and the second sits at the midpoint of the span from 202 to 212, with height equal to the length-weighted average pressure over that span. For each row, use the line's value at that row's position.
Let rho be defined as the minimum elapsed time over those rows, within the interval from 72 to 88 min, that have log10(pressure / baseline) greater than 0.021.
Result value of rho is 73.0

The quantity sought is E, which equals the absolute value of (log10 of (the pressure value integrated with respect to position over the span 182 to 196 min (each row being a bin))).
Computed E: 3.219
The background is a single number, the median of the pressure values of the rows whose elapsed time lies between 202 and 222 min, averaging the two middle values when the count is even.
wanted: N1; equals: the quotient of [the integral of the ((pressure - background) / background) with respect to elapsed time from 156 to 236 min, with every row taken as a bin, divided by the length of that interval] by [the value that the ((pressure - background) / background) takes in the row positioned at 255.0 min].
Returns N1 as -0.1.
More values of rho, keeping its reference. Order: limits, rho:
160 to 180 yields 161.0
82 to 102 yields 85.0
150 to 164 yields 151.0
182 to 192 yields 191.0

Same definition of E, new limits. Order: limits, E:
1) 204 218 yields 3.204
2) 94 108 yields 3.192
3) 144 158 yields 3.317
